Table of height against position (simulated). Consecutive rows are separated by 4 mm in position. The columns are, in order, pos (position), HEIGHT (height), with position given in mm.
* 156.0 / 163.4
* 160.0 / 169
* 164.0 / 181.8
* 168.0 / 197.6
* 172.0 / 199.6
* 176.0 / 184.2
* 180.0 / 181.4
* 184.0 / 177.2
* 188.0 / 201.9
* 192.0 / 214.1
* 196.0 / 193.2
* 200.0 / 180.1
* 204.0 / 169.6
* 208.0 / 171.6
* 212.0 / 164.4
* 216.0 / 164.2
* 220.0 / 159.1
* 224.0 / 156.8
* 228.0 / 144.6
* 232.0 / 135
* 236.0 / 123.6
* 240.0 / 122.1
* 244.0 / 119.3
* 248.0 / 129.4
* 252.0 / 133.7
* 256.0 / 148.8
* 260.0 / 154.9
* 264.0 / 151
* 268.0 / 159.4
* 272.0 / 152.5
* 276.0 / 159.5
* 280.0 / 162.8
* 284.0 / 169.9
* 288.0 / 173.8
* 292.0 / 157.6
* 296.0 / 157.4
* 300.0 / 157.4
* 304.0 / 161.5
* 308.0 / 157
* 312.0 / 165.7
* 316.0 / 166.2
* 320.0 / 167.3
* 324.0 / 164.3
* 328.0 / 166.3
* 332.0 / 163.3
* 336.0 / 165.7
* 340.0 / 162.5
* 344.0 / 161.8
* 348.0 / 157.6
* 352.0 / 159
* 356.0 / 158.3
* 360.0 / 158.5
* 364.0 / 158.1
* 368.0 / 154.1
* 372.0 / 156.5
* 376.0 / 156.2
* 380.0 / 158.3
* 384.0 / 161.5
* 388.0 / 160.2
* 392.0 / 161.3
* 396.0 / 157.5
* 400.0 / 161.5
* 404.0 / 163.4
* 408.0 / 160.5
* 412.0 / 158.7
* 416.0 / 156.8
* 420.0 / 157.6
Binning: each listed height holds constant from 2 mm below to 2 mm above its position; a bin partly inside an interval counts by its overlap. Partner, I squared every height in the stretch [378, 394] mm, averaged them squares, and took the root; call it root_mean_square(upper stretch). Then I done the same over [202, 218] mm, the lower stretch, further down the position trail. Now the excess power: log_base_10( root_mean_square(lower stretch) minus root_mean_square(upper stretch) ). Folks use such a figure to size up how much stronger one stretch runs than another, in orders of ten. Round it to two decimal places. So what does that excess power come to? 0.85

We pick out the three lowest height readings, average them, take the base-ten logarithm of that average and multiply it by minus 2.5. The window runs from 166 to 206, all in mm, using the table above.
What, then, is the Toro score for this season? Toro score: -5.61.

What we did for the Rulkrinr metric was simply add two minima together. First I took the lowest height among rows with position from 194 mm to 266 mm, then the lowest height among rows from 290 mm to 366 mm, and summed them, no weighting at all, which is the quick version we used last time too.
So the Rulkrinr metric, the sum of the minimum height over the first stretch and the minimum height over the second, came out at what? 276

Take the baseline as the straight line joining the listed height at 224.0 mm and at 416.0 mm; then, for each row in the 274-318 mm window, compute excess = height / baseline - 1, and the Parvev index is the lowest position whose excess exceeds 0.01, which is 276.0 mm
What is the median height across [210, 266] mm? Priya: 147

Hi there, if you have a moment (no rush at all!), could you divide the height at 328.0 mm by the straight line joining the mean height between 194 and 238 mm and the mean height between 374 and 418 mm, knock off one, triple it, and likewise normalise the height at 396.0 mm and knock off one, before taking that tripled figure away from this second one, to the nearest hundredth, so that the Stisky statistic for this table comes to -0.13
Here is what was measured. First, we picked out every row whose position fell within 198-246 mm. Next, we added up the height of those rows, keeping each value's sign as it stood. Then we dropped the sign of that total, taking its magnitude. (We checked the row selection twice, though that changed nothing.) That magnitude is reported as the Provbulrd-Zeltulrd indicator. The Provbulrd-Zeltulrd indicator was 1810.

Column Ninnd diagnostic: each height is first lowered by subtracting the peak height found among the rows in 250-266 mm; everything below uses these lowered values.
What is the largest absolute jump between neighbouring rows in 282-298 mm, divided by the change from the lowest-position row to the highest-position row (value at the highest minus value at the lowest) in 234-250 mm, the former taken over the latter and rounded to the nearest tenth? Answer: 2.8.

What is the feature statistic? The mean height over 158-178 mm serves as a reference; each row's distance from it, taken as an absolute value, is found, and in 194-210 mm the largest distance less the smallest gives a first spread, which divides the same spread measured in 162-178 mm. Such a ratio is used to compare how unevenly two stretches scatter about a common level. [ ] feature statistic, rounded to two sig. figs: 1.0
